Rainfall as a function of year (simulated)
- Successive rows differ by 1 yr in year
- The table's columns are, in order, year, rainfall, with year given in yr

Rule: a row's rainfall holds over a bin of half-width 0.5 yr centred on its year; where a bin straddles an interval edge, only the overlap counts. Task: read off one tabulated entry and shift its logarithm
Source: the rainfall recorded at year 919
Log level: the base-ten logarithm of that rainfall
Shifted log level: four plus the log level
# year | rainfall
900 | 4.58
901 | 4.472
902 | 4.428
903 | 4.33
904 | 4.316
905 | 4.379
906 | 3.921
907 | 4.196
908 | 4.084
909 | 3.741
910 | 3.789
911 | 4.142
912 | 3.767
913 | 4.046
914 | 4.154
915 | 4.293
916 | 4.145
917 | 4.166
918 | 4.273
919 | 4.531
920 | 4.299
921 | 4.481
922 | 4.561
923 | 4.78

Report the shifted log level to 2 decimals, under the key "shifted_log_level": 4.66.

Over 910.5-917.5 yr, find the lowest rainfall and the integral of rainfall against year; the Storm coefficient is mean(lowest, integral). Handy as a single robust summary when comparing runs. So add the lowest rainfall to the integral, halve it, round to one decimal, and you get 16.2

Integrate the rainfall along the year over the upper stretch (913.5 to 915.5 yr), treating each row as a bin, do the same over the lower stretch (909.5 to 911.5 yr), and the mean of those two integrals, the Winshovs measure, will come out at 8.19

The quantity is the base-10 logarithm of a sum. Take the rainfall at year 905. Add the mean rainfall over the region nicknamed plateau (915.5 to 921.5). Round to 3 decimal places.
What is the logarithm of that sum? 0.939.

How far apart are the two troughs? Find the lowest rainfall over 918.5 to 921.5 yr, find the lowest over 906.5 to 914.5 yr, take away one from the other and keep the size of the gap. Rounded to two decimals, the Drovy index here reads 0.56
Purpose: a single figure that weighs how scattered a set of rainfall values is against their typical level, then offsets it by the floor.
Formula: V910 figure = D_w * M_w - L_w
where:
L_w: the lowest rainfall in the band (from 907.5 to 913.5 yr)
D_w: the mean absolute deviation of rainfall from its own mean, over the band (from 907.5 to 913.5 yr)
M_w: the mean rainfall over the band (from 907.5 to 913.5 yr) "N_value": -3.1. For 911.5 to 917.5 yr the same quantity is -3.3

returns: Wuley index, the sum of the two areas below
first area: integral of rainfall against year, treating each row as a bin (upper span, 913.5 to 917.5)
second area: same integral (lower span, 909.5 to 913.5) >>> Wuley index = 32.5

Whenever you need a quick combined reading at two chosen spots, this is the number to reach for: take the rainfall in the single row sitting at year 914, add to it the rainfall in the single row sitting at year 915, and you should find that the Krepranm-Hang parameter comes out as 8.45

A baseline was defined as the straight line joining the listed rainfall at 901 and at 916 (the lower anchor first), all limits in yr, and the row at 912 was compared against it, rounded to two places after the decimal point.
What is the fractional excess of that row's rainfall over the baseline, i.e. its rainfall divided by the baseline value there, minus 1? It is -0.11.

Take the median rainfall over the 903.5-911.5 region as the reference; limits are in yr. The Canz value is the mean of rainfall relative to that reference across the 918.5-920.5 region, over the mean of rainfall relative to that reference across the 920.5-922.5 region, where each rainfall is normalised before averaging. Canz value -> 0.98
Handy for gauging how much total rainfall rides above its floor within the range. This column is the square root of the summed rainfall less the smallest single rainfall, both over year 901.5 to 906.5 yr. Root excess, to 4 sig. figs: 4.178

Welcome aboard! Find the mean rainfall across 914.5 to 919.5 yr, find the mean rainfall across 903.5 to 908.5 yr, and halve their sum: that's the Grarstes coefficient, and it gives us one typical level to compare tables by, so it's 4.23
